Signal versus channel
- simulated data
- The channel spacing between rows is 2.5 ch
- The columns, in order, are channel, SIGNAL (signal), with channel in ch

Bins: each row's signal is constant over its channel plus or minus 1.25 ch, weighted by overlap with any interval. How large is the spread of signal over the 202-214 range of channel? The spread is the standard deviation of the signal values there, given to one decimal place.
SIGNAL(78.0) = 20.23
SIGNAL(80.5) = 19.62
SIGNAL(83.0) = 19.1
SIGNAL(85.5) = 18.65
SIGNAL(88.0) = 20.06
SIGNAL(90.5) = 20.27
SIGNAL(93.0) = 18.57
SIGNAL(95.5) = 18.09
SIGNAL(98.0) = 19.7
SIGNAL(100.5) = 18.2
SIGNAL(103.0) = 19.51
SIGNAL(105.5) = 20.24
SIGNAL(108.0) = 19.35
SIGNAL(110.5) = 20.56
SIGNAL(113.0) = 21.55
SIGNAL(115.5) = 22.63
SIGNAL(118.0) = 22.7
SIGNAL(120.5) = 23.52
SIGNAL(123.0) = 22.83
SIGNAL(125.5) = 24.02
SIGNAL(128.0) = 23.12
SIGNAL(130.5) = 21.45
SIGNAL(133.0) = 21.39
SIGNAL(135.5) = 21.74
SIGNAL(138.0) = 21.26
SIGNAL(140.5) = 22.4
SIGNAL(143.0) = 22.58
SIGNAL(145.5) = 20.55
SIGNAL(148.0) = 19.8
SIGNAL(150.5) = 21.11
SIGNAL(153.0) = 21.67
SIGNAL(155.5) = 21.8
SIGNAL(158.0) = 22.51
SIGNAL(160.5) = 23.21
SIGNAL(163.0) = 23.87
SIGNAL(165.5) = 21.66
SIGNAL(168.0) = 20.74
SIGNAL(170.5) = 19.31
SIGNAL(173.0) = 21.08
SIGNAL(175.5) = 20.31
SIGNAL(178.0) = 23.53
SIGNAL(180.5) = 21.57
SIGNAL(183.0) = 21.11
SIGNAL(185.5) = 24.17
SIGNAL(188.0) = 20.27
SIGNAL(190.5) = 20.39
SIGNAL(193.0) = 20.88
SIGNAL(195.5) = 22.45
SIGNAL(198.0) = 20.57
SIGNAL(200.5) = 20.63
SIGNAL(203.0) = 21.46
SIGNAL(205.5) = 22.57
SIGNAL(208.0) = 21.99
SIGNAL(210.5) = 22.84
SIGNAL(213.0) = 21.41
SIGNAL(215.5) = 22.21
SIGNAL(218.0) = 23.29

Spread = 0.6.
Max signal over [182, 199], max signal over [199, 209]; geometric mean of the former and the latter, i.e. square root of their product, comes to 23.36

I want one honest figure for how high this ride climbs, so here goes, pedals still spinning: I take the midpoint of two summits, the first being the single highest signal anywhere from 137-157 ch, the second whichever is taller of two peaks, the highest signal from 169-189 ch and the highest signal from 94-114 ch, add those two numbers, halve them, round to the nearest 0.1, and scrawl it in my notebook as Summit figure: 23.4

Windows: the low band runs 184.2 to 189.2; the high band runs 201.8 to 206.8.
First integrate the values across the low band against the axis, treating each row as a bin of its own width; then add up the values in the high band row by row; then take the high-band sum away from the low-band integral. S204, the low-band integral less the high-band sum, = 67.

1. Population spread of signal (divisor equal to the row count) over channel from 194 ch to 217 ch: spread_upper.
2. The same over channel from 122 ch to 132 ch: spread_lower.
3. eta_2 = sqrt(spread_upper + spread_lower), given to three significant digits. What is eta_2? 1.30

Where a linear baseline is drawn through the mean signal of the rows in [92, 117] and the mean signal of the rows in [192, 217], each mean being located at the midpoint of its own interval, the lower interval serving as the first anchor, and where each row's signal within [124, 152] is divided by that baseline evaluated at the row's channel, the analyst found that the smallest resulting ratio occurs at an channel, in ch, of 148.0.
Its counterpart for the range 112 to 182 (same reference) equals 170.5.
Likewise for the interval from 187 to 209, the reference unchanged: 188.0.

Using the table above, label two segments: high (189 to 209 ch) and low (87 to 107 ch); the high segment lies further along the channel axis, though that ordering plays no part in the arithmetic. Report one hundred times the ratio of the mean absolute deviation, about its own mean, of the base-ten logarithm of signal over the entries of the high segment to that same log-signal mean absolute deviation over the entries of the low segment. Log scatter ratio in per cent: 86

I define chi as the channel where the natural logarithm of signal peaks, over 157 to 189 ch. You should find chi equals 185.5 ch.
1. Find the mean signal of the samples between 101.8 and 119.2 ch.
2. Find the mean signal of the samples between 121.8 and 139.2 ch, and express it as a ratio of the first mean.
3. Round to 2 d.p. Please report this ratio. 1.06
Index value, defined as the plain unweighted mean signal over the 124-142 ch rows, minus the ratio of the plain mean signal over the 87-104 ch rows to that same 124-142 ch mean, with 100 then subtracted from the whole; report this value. -78.7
